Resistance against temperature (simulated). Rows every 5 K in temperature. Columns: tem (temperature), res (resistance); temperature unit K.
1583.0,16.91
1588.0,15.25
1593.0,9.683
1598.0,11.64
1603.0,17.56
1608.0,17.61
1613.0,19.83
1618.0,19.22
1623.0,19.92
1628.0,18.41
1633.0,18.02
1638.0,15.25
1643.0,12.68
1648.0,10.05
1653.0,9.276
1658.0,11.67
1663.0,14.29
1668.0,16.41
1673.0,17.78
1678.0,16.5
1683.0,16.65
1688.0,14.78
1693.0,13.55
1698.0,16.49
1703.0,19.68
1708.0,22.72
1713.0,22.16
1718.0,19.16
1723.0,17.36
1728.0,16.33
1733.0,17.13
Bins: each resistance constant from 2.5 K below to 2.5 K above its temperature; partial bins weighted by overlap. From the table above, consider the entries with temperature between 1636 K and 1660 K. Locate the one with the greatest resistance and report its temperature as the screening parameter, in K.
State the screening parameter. 1638.0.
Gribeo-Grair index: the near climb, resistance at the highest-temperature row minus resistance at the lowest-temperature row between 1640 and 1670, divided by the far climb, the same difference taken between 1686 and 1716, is 0.5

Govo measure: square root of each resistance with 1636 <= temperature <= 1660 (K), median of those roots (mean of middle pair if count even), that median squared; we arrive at 11.7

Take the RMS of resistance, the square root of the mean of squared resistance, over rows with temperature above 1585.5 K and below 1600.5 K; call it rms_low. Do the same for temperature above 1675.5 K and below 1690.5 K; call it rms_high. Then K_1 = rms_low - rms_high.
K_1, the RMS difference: -4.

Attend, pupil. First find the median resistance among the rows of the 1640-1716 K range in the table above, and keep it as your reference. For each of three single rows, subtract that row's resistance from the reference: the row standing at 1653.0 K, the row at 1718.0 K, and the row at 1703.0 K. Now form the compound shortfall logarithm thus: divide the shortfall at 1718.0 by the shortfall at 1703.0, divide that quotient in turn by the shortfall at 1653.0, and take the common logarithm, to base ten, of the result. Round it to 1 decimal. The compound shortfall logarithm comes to -0.9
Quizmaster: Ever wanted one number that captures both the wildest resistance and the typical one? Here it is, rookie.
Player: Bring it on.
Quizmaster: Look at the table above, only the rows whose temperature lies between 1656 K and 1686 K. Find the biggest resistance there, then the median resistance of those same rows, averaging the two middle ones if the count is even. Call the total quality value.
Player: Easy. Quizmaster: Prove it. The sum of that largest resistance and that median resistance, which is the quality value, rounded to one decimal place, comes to 34.2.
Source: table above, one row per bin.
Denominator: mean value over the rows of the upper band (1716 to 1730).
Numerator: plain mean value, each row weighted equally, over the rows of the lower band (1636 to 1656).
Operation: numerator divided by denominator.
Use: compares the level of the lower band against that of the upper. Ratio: 0.67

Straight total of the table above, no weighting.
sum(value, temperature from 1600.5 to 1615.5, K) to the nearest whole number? 55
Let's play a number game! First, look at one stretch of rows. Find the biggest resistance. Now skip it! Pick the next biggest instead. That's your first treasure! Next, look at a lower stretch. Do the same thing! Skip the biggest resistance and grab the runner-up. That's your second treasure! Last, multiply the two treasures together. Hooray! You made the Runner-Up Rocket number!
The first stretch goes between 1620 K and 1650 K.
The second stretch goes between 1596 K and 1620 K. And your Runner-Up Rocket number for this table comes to 354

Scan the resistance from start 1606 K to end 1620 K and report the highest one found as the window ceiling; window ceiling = 19.83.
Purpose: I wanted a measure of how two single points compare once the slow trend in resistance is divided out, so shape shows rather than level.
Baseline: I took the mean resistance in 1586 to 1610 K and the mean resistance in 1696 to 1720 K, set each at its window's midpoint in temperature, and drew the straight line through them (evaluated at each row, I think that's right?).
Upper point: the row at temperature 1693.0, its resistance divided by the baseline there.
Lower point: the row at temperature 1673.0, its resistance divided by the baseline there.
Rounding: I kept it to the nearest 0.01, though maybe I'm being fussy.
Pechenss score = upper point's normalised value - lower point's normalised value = -0.27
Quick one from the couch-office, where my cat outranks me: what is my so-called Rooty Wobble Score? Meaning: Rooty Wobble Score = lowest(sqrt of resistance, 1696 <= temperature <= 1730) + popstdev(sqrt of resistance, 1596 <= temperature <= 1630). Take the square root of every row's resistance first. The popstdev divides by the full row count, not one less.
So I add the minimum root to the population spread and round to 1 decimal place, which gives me 4.4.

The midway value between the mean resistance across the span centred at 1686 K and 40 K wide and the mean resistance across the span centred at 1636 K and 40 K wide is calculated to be 15.9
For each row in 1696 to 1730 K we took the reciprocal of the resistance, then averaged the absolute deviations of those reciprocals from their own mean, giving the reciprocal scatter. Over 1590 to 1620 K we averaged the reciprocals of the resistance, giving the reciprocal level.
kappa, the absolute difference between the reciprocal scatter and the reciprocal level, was 0.062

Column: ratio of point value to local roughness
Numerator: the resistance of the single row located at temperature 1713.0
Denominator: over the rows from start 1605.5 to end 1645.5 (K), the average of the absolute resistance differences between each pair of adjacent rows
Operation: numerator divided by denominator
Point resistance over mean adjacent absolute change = 14.4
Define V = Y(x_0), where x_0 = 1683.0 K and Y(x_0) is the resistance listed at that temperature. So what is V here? 16.65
